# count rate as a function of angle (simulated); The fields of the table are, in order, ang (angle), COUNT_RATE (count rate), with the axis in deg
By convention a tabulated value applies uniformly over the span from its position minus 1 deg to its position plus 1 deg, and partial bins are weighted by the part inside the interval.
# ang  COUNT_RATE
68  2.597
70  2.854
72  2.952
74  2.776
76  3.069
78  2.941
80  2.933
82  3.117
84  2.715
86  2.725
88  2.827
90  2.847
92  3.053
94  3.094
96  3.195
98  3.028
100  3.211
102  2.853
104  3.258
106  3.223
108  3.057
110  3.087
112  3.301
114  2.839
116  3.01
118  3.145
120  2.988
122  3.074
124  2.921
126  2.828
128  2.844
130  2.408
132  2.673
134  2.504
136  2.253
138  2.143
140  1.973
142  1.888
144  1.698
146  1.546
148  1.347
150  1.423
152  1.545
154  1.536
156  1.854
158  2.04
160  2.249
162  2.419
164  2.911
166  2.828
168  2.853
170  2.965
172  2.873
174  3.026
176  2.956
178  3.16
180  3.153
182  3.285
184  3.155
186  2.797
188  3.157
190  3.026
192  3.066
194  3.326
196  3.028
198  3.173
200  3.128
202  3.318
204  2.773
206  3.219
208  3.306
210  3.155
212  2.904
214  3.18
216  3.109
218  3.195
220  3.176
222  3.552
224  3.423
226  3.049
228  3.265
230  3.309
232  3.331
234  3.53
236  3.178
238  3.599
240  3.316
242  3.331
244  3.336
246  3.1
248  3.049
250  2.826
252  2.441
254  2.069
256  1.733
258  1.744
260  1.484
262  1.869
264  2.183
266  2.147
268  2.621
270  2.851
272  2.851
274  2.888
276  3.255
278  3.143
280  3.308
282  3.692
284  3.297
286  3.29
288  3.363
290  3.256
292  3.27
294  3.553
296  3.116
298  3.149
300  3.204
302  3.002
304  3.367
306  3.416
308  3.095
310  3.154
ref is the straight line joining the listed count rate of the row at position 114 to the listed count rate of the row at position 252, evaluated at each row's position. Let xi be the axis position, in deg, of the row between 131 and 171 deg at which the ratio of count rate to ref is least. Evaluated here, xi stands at 148 deg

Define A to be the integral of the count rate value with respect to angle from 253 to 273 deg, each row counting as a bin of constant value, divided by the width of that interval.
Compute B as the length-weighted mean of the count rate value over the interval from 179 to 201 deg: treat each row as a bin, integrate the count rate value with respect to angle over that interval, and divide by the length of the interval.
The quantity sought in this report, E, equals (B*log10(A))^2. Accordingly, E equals 1.1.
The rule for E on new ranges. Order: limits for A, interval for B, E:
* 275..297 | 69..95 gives 2.3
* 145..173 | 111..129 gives 1.0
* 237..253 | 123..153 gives 1.1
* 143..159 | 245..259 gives 0.3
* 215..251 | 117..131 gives 2.2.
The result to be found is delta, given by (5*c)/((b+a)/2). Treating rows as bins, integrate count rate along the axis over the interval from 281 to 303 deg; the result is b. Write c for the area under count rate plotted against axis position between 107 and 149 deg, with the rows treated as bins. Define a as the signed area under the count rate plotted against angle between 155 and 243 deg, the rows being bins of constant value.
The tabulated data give 3.1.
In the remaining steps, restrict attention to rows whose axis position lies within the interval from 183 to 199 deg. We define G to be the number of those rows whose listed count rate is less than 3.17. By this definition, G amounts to 6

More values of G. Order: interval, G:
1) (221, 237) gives 1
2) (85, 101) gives 6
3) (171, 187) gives 7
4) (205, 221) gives 3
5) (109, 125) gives 7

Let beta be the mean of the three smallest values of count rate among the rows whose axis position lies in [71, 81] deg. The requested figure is 2.88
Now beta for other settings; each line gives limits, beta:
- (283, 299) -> 3.17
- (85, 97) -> 2.80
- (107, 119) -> 2.97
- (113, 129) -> 2.84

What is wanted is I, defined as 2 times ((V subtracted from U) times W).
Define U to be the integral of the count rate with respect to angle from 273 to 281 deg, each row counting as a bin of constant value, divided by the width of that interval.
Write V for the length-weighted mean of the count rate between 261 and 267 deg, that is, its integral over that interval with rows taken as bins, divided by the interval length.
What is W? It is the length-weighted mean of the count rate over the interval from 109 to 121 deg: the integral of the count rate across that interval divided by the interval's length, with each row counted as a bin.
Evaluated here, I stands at 6.6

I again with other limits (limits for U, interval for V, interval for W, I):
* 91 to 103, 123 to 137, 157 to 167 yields 2.2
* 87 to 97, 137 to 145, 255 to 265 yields 3.9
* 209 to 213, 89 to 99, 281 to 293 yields -0.1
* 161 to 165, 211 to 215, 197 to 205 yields -2.3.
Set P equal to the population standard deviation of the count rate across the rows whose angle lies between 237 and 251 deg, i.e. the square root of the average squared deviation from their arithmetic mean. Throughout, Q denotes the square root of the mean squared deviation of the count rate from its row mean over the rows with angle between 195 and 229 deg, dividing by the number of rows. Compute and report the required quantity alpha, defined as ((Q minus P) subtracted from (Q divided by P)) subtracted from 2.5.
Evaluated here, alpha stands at 1.7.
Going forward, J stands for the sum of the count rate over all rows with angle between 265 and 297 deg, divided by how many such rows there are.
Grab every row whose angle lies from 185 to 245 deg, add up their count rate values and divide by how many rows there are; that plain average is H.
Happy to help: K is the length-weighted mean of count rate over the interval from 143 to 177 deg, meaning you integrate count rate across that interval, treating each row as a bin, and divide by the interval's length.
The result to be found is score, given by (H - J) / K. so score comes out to 0.04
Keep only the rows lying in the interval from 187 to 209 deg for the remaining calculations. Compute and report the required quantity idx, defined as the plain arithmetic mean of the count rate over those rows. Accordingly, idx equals 3.1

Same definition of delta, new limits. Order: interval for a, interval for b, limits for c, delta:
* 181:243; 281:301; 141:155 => 0.8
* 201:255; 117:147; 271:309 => 5.0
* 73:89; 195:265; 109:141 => 3.5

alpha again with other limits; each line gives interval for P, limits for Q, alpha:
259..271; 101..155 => 1.3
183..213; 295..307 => 1.6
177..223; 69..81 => 1.9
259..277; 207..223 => 1.8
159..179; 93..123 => 1.9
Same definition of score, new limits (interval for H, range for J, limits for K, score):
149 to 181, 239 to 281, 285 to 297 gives -0.05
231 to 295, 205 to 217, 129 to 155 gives -0.13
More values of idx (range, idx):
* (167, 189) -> 3.0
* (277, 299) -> 3.3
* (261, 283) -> 2.8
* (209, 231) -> 3.2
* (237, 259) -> 2.8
